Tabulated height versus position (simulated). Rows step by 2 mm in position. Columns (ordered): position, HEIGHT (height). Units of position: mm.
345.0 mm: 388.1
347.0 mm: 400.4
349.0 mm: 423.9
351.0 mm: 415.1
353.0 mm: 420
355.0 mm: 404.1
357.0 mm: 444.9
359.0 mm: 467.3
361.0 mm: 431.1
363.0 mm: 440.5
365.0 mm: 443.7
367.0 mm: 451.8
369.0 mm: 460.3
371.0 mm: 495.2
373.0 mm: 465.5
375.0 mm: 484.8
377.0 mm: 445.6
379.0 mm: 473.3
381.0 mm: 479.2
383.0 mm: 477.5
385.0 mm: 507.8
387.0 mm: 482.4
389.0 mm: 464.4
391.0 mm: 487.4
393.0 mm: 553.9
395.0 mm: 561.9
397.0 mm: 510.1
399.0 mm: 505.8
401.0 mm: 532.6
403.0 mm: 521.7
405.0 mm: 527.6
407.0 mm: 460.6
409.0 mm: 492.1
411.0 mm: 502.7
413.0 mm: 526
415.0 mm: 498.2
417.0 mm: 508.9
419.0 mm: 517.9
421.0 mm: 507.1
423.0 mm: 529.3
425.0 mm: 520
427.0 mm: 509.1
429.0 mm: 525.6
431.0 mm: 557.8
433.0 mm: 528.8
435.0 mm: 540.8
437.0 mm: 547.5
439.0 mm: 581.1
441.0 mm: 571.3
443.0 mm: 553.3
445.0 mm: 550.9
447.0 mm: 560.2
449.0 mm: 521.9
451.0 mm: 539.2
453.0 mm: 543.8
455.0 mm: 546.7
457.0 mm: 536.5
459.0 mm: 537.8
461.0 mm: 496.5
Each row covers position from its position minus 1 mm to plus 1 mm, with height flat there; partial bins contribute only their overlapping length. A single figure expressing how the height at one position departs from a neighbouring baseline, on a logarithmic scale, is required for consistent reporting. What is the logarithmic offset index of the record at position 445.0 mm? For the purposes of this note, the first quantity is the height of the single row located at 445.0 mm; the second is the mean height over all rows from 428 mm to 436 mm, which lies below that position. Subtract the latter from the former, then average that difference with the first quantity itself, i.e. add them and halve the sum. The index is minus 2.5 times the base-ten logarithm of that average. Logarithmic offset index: -6.12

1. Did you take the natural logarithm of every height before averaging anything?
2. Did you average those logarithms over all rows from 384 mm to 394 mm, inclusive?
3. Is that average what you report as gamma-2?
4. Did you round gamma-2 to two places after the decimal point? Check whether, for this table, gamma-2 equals 6.21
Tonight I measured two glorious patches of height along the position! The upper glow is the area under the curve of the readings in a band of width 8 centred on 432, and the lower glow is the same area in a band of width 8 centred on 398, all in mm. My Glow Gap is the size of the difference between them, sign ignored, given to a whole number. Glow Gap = 85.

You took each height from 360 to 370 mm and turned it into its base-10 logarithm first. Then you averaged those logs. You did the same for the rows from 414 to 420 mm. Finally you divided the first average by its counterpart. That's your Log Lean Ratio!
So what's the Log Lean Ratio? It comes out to 0.98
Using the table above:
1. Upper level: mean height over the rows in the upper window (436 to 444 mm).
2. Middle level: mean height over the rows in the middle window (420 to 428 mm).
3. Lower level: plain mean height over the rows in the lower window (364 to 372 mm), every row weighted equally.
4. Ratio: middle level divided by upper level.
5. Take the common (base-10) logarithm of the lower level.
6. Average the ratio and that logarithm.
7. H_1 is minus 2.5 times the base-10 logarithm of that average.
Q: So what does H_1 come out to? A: -0.633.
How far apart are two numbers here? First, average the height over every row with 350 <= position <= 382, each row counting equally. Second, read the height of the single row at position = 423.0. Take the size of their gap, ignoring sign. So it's 78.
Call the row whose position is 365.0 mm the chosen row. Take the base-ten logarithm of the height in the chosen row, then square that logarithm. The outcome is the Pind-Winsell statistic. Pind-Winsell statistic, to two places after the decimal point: 7.01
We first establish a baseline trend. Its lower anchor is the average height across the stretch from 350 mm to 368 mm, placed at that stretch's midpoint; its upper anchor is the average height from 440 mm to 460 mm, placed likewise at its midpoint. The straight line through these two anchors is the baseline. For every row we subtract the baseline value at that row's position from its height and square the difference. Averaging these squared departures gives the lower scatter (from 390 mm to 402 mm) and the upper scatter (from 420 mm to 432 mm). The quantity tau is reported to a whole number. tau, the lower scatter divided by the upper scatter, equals 10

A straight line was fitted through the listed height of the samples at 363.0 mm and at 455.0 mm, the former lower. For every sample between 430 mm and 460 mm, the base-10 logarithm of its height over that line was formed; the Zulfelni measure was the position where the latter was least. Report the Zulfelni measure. 449.0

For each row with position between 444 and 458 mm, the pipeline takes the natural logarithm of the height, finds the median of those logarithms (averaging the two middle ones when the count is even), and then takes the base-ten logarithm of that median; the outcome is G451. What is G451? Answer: 0.799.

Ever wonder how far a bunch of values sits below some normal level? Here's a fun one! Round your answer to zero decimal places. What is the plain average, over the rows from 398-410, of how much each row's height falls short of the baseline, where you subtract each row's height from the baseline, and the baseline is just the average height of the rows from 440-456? 42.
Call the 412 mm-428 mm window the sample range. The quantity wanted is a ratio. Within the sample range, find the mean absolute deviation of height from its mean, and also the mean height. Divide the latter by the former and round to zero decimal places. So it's 59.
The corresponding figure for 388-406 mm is 22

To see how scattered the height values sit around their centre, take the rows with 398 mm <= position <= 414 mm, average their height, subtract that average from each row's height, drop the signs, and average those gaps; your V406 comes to 18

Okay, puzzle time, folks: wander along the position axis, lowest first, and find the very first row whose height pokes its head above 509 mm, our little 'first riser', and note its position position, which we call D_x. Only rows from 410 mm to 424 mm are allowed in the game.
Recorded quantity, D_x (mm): 413.0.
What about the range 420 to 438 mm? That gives 423.0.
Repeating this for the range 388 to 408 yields 393.0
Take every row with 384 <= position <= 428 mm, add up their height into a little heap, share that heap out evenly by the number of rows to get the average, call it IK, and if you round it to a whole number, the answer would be 510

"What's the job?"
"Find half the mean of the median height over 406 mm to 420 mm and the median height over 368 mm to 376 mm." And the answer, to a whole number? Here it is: 244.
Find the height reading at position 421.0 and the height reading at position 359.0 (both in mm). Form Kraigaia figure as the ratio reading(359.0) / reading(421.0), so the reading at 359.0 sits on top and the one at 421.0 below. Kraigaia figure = 0.92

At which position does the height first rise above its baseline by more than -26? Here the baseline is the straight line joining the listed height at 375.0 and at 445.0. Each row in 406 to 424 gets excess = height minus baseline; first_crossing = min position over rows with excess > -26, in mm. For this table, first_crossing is 409.0 mm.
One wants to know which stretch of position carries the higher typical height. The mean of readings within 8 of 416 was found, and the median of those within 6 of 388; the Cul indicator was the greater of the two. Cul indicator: 510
